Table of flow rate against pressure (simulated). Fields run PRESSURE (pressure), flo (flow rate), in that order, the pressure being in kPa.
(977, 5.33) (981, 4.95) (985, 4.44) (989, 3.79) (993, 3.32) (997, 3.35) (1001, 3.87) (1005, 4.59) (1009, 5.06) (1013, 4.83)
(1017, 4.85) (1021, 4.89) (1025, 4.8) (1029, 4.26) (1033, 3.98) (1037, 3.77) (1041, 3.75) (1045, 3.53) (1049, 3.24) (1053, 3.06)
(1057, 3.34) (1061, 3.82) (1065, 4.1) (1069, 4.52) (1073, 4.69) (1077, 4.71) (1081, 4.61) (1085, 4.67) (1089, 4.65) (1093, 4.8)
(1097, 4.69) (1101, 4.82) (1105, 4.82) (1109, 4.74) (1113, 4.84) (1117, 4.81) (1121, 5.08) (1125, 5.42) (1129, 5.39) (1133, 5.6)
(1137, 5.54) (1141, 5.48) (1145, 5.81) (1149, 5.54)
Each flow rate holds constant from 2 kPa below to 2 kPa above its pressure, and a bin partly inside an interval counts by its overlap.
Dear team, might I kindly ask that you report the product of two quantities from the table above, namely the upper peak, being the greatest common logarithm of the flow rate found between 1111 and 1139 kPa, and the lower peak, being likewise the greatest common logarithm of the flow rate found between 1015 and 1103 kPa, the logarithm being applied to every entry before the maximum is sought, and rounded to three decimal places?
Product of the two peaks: 0.516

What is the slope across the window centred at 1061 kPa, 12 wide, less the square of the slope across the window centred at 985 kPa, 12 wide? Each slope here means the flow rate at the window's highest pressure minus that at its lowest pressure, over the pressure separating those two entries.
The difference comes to 0.07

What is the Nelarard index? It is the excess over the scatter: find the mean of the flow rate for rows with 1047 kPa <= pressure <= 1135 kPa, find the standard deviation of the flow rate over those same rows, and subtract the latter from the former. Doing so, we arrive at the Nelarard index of 3.9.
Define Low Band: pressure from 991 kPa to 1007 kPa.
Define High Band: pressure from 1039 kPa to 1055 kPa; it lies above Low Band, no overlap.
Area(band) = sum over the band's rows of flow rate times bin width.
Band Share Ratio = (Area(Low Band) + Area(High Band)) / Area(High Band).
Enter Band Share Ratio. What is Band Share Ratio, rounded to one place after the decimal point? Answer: 2.1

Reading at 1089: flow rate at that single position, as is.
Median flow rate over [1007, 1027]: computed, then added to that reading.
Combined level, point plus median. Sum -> 9.50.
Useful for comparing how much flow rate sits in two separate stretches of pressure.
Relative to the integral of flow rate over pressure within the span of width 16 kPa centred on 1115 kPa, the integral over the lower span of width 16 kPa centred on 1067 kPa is 0.88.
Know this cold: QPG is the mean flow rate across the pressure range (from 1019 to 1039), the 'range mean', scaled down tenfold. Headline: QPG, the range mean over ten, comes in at 0.434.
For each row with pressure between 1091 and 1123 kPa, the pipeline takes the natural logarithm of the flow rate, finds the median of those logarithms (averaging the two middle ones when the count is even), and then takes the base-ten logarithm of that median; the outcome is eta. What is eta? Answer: 0.196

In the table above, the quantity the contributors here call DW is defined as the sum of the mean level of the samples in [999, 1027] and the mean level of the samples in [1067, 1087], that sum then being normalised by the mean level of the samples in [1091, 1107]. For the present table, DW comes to 1.95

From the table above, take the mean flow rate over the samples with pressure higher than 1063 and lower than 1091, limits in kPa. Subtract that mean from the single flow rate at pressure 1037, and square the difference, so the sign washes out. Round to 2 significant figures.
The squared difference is 0.63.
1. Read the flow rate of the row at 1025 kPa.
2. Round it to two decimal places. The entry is 4.80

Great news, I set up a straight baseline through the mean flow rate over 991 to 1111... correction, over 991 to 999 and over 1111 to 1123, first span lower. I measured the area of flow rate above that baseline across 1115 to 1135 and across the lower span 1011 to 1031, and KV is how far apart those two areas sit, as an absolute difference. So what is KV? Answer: 16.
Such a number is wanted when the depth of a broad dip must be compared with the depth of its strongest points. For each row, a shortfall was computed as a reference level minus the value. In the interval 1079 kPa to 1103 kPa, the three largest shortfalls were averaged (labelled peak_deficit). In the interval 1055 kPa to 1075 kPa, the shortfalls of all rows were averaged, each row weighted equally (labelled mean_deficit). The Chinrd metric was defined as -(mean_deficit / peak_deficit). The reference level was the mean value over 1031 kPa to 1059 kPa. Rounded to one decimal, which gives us -0.5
